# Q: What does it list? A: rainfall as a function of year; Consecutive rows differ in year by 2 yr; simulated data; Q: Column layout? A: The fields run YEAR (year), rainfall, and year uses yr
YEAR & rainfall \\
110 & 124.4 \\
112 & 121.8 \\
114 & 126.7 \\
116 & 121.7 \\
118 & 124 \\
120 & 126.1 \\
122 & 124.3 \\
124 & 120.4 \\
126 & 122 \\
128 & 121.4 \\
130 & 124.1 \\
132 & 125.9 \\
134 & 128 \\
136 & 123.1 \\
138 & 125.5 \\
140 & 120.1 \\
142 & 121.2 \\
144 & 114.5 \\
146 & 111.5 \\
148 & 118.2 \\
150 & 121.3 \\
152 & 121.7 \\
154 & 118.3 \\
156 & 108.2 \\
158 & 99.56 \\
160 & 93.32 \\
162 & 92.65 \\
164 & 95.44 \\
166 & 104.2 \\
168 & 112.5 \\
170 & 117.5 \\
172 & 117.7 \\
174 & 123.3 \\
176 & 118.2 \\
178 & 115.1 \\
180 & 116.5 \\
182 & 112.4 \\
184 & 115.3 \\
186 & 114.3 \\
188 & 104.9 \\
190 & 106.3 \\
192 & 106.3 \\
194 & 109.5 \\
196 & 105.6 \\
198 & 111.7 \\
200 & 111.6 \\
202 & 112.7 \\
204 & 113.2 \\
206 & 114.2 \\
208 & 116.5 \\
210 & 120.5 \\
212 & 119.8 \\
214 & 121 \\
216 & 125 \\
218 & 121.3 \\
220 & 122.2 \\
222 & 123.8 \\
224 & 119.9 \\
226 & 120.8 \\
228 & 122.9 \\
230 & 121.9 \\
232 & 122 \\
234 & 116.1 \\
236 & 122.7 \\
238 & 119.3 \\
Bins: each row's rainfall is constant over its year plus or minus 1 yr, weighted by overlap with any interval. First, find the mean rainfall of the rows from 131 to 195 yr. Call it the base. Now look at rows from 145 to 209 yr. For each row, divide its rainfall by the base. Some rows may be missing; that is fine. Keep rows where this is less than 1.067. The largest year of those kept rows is 208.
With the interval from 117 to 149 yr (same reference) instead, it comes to 148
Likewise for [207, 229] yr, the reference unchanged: 226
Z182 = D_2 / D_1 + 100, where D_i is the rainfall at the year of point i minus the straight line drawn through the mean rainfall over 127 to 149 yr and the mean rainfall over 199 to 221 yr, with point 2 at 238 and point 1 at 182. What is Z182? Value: 99.6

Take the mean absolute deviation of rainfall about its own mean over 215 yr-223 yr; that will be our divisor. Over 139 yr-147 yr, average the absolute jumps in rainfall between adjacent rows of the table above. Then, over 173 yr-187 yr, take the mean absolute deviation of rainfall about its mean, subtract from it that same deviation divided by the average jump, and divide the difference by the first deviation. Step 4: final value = 1.35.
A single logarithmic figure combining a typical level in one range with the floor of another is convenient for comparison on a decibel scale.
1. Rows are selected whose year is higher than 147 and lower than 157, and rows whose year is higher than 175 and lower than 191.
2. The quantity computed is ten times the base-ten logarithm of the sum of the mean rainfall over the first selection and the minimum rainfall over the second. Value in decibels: 23.5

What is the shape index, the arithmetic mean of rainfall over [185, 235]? 116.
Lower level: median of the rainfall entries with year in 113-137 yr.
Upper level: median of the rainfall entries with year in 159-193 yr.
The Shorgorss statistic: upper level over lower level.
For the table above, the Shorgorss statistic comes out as 0.91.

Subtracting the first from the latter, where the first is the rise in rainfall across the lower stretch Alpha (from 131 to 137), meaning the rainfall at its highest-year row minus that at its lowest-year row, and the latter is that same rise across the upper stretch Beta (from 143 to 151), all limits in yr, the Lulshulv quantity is 10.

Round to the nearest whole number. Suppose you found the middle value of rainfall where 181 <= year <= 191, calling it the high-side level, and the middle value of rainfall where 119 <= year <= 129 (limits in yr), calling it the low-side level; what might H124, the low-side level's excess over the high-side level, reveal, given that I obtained 10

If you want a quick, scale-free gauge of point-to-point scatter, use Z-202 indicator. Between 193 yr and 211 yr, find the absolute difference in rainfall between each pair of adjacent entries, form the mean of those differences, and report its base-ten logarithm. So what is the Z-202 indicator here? 0.38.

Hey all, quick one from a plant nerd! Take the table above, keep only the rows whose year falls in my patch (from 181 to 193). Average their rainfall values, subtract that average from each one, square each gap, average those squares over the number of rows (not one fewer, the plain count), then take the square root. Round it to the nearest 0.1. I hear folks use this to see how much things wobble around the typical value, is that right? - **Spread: 4.2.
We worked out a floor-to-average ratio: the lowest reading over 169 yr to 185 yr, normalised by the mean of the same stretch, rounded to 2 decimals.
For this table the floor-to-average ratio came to 0.96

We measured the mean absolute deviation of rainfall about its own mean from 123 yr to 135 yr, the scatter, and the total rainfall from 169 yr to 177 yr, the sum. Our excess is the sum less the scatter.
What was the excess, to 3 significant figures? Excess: 474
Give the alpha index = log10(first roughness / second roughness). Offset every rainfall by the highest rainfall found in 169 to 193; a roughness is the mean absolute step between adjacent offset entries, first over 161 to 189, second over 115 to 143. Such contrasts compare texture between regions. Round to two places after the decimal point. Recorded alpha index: 0.25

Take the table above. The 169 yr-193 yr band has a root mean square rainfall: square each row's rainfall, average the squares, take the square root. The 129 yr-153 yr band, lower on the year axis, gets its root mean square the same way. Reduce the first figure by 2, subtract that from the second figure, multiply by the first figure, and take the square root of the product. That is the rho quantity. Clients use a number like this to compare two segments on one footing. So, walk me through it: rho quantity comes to 32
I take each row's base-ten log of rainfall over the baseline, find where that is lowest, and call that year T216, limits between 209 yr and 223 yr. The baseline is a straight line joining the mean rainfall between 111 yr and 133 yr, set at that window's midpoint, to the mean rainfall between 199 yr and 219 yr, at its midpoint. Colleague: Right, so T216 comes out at 212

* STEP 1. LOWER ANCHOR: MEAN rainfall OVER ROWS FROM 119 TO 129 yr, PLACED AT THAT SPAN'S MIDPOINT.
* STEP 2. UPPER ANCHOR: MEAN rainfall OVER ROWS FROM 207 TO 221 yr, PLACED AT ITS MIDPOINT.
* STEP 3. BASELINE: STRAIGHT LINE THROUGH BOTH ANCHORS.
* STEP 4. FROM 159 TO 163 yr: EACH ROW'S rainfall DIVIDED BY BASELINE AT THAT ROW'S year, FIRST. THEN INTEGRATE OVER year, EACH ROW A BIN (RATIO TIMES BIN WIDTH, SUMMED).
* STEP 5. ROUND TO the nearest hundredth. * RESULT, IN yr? 3.05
